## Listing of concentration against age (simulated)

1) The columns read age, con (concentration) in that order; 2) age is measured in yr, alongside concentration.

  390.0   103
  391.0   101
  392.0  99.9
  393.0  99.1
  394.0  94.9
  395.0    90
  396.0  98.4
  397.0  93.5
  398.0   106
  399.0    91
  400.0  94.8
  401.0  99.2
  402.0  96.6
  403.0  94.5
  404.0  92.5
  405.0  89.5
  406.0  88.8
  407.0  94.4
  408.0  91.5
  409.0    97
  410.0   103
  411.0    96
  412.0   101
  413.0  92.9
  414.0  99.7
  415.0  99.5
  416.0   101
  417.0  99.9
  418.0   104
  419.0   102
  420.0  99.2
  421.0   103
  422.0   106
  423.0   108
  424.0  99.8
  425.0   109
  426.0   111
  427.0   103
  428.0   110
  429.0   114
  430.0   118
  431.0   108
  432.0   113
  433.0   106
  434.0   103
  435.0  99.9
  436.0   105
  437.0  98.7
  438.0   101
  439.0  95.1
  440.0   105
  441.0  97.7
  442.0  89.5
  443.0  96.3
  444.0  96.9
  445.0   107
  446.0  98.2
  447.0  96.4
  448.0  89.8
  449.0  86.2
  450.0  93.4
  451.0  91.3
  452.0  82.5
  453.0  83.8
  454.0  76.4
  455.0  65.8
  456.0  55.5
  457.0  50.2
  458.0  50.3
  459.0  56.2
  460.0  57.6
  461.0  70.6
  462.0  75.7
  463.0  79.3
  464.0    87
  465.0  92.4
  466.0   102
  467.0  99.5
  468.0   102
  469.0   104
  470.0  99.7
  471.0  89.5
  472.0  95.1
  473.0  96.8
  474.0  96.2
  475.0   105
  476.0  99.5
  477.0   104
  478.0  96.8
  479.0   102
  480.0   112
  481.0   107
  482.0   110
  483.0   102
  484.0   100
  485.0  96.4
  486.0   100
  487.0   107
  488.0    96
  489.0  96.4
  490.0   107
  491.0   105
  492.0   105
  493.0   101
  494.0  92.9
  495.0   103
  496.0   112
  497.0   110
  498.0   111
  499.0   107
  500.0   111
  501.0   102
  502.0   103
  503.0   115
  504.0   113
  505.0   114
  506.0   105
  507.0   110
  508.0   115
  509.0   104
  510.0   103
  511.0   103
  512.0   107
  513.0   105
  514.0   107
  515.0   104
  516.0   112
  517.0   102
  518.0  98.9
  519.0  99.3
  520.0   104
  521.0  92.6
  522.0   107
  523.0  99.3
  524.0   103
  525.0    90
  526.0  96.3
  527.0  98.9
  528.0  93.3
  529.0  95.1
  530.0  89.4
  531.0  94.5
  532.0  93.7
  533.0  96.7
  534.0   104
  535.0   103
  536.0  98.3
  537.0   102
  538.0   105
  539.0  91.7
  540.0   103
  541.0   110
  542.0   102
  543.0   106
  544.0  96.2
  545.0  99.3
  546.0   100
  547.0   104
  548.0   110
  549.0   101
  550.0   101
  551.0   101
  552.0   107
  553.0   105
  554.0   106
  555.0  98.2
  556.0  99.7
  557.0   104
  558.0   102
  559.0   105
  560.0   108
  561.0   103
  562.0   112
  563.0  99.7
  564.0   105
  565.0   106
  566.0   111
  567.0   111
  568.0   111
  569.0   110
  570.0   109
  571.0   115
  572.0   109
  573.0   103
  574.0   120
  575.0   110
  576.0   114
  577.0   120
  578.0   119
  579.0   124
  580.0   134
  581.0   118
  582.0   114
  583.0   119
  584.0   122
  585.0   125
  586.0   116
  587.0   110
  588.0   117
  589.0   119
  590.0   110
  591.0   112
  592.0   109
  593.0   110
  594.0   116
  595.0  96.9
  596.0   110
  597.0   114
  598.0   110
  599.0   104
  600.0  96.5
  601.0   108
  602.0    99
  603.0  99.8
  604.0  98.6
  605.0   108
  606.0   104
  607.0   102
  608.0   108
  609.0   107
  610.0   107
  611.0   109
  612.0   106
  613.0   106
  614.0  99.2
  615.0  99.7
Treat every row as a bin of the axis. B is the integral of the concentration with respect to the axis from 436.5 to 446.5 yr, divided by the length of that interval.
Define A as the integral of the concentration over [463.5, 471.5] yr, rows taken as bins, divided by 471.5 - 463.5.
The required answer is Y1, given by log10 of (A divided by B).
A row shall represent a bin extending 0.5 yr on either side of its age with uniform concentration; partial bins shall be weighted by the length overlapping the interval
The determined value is -0.01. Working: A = 97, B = 99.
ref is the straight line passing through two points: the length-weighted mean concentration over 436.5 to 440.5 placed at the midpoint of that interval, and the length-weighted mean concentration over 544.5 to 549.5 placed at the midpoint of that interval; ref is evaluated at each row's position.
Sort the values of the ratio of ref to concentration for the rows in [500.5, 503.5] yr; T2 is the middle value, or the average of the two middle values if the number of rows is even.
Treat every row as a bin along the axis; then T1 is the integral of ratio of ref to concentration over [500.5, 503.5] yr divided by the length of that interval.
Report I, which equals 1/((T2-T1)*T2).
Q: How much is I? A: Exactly 33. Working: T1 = 0.96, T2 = 0.99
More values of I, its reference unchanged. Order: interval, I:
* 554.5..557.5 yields 108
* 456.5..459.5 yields 7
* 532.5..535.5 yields -55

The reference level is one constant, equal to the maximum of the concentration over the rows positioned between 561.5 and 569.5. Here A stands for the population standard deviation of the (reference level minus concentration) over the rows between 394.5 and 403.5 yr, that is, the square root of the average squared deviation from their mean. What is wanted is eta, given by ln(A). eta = 1.52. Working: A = 4.6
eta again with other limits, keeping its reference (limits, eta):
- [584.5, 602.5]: 1.99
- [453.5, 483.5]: 2.94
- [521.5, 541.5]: 1.73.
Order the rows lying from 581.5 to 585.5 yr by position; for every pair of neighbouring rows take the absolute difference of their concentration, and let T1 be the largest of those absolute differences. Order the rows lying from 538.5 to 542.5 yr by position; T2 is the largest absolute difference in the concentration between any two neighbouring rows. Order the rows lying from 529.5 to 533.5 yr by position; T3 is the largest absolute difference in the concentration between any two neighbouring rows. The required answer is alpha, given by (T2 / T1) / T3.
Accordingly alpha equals 0.44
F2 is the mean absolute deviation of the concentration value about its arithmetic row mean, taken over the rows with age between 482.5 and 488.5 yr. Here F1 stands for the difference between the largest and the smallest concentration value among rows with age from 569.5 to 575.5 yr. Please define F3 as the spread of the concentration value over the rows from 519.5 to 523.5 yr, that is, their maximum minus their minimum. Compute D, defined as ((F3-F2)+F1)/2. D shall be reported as 14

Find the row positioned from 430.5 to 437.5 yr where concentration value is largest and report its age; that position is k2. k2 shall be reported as 432.0 yr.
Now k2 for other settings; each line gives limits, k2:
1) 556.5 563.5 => 562.0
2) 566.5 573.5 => 571.0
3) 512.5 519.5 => 516.0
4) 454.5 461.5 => 461.0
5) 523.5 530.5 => 524.0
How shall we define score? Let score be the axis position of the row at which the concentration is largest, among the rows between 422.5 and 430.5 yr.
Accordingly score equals 430.0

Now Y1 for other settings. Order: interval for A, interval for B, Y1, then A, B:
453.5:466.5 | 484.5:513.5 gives -0.17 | 71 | 106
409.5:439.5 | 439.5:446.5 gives 0.02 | 104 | 99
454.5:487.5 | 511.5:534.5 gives -0.04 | 90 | 100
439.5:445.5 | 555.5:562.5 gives -0.03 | 99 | 105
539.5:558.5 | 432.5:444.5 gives 0.01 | 103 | 100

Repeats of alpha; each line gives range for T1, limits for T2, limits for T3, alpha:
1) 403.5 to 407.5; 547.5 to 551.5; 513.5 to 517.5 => 0.16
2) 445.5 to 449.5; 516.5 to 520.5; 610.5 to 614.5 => 0.10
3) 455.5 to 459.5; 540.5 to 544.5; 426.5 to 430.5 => 0.24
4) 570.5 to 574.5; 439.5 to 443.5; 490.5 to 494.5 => 0.06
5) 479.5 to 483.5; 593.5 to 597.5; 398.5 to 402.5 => 0.54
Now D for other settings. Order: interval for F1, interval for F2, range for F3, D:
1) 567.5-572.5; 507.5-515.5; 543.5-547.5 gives 6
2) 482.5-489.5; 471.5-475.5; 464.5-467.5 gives 9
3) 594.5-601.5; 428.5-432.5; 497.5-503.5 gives 14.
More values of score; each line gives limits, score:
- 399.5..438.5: 430.0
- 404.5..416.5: 410.0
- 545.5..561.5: 548.0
